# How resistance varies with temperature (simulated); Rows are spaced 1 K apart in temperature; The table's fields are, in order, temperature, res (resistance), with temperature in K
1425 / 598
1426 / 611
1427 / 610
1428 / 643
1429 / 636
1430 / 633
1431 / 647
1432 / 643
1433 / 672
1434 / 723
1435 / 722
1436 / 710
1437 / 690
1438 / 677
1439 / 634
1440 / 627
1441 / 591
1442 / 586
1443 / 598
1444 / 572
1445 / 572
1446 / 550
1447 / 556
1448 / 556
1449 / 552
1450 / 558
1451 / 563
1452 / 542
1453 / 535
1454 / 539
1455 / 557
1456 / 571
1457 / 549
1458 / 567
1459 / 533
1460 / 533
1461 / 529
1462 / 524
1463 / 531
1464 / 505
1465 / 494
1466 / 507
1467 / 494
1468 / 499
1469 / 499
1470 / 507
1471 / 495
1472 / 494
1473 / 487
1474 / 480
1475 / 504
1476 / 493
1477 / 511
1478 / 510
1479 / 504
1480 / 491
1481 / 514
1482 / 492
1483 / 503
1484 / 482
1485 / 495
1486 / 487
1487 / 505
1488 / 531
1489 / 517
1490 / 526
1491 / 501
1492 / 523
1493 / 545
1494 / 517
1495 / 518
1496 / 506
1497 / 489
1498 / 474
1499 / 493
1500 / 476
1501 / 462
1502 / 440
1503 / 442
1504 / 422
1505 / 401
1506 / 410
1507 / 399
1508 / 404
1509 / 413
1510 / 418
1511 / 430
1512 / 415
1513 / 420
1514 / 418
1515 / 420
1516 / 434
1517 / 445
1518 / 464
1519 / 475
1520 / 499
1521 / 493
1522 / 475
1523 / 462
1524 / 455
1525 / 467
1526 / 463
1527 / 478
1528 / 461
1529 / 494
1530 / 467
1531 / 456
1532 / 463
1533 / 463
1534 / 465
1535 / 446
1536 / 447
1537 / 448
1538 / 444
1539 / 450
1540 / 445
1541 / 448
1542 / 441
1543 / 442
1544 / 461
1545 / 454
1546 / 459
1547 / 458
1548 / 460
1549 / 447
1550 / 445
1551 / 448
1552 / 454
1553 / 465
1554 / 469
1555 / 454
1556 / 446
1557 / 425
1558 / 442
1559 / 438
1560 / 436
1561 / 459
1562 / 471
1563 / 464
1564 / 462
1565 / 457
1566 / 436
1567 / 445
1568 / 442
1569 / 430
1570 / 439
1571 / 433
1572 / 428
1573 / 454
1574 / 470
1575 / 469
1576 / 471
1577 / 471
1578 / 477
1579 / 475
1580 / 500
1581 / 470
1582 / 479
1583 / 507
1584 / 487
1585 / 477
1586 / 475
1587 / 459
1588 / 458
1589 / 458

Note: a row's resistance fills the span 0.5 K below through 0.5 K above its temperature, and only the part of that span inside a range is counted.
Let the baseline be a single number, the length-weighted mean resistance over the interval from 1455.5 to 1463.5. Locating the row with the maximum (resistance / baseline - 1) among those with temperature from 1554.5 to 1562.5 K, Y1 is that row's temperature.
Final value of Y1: 1562 K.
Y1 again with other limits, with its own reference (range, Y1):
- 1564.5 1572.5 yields 1565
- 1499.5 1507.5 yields 1500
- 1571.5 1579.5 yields 1578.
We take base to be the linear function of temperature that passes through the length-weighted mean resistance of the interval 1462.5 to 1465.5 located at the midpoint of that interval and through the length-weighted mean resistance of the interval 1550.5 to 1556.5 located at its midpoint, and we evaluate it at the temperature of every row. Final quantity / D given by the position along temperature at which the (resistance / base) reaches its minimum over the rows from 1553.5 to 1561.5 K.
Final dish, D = 1557 K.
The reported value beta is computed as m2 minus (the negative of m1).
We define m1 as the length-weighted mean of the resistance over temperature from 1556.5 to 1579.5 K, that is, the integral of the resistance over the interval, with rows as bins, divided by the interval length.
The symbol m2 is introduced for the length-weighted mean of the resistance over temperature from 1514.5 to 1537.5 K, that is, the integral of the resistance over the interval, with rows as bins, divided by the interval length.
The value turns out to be 915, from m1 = 452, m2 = 463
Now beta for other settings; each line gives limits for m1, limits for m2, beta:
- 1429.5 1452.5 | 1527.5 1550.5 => 1071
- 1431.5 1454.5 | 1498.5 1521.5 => 1046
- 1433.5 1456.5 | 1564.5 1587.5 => 1062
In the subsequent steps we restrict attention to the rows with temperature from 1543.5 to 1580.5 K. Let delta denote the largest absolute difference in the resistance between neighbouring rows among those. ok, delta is 26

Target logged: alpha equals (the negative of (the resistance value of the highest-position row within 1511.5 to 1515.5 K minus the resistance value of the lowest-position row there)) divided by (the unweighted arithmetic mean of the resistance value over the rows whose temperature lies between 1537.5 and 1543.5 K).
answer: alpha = -0.011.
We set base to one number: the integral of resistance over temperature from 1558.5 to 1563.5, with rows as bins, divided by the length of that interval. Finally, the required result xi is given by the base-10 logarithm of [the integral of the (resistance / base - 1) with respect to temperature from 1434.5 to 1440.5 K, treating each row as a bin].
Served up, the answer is 0.5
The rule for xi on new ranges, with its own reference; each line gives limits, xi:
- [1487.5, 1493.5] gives 0.0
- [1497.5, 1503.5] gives -0.8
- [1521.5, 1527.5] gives -0.8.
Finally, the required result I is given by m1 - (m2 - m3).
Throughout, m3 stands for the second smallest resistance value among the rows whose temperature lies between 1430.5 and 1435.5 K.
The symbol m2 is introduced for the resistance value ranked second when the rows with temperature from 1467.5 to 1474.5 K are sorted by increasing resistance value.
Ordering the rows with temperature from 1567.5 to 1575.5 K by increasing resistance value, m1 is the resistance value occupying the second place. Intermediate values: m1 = 430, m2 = 487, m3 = 647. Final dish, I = 590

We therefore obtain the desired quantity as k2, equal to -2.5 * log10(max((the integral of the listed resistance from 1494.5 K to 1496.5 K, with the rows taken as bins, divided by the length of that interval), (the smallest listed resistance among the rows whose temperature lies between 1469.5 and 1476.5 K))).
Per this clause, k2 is -6.77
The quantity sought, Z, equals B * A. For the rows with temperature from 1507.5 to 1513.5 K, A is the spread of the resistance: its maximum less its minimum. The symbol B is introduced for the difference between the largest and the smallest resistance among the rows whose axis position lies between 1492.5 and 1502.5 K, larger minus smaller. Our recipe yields 2730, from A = 26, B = 105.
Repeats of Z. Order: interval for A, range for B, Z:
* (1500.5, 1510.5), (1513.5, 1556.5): 5103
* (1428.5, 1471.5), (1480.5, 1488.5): 11221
